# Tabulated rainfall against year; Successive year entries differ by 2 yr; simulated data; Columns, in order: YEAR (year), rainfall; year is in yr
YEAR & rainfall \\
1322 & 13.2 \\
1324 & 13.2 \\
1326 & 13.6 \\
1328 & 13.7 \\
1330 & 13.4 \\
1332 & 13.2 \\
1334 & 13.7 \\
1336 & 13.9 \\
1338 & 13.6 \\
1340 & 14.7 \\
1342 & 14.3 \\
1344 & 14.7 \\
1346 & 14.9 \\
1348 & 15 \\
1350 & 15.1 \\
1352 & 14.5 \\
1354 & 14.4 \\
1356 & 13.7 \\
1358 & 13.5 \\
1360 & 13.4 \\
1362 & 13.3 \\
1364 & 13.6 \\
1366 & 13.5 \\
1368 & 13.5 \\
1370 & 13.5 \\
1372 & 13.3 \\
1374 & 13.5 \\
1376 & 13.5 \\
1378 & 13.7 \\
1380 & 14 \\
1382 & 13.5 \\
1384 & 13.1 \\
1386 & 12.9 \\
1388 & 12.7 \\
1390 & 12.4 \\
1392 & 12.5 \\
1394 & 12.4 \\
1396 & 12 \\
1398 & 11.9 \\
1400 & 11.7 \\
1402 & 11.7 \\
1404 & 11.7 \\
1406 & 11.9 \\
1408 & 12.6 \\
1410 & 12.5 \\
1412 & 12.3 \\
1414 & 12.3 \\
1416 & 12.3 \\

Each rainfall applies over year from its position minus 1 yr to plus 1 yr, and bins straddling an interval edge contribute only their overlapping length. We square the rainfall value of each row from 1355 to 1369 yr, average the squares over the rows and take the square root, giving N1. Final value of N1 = 13.5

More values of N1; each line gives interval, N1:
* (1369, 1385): 13.5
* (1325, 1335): 13.5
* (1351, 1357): 14.2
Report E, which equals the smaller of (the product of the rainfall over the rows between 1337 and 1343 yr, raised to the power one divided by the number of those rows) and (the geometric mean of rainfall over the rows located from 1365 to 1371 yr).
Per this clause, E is 13.5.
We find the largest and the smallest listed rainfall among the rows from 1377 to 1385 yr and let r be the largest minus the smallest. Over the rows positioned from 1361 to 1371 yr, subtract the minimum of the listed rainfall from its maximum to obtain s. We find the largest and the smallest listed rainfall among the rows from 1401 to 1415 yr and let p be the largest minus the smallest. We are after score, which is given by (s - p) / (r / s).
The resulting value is -0.20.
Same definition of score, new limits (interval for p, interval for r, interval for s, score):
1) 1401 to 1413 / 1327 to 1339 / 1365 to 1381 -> -0.20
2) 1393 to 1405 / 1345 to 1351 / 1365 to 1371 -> 0.00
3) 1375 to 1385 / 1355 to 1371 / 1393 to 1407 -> -0.35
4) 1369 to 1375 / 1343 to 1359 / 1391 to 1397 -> 0.09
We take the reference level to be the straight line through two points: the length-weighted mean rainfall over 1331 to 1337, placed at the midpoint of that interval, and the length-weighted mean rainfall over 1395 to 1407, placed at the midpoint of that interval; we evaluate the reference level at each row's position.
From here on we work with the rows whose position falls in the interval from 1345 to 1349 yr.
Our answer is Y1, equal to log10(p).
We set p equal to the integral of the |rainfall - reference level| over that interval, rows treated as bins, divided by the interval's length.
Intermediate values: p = 1.7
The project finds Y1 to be 0.23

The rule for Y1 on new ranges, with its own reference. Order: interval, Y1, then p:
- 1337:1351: 0.11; 1.3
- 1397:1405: -1.16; 0.1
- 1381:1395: -0.21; 0.6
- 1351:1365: -0.09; 0.8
